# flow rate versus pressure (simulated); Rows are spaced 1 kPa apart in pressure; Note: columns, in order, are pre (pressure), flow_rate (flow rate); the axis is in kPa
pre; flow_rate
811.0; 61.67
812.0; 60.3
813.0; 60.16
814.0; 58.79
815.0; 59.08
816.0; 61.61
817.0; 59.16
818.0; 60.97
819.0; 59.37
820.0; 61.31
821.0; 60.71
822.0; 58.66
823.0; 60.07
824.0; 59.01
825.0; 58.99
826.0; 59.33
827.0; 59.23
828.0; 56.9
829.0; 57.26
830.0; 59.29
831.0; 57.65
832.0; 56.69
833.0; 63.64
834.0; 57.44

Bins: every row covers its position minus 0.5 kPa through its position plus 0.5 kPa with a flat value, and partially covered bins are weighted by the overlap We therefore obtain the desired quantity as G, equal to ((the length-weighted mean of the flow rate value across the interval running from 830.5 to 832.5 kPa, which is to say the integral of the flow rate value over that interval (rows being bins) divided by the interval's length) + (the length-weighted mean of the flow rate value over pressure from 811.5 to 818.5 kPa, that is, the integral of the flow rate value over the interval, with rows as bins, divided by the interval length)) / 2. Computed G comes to 58.6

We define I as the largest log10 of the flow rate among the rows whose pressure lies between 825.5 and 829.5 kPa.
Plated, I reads 1.77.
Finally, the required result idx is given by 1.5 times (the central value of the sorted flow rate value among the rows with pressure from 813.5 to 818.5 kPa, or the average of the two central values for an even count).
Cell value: 88.7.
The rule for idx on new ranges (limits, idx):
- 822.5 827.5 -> 88.8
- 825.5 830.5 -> 88.8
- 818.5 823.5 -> 90.1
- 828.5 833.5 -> 86.5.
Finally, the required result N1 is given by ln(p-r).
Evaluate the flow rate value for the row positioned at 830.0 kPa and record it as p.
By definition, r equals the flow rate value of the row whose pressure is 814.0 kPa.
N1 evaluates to -0.7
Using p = 59.29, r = 58.79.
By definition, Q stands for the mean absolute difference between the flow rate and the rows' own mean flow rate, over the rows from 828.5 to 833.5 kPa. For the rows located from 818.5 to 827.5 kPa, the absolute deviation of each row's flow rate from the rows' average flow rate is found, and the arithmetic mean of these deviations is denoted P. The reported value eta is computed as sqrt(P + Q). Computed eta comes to 1.66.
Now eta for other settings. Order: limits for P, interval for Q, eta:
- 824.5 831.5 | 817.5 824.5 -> 1.34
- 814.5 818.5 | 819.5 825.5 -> 1.41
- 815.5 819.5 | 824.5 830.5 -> 1.40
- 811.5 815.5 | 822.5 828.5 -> 1.15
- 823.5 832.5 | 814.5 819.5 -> 1.42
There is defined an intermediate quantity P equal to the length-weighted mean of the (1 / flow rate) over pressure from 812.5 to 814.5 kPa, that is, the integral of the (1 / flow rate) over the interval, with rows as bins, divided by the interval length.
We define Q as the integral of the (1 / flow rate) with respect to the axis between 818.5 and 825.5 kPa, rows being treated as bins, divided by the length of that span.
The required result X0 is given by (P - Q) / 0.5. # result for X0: 0.0001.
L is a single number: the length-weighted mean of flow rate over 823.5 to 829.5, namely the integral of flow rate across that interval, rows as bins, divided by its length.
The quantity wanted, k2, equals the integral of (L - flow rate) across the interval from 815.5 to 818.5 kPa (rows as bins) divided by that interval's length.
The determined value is -2.1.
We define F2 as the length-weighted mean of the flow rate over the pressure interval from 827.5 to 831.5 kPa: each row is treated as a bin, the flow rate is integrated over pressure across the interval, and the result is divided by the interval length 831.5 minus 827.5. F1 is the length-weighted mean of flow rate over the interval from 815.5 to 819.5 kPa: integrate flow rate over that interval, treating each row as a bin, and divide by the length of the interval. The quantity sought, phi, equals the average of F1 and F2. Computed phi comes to 59.0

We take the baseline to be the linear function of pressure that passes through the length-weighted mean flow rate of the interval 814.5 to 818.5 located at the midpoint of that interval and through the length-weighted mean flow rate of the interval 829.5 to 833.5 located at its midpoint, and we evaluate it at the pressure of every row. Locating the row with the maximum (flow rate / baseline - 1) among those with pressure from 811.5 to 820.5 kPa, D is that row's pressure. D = 816.0 kPa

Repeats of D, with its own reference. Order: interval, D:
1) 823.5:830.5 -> 830.0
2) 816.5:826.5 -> 820.0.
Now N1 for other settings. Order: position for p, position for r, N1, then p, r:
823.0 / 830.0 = -0.2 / 60.07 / 59.29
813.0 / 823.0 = -2.4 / 60.16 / 60.07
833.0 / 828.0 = 1.9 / 63.64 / 56.9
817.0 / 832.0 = 0.9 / 59.16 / 56.69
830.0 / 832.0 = 1.0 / 59.29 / 56.69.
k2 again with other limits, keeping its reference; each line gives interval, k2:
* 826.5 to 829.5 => 0.7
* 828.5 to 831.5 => 0.4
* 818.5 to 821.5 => -2.0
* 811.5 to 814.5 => -1.3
